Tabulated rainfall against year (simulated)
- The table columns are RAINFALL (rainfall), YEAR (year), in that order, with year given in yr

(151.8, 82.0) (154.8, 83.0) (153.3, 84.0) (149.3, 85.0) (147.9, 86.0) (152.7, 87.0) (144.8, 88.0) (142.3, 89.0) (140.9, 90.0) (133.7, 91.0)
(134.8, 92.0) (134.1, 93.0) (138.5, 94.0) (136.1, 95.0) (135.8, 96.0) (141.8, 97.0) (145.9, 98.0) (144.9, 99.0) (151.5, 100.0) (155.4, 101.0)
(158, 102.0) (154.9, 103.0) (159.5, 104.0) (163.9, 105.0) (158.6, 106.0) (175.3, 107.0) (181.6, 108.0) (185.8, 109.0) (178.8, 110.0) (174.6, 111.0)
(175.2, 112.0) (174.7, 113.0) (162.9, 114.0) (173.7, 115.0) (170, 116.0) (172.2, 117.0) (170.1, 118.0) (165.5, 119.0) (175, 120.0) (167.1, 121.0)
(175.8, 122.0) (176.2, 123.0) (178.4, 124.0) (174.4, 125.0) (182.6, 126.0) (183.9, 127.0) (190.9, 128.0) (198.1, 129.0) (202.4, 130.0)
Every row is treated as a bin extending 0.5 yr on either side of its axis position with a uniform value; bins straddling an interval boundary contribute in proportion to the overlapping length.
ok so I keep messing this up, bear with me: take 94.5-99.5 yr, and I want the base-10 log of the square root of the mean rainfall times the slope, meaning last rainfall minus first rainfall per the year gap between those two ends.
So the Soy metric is 1.25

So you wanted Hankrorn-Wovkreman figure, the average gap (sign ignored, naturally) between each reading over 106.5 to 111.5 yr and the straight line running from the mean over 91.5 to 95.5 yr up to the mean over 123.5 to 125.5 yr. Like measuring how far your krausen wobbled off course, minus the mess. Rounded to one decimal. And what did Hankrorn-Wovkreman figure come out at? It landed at 23.1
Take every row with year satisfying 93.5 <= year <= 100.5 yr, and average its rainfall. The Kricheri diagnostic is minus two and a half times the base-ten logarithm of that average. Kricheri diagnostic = -5.38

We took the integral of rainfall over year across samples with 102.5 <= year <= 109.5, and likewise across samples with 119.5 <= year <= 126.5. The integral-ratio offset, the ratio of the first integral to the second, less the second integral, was -1229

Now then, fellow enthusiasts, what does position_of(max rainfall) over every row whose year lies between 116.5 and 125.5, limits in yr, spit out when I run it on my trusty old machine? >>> 124.0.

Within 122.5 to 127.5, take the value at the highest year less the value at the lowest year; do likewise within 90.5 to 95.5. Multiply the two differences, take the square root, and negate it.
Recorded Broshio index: -4.3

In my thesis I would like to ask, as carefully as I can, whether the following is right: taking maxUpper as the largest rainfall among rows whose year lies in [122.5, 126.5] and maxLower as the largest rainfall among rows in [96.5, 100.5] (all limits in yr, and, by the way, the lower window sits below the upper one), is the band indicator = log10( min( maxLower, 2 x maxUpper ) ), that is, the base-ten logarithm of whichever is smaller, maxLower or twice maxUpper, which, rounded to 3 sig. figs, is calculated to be 2.18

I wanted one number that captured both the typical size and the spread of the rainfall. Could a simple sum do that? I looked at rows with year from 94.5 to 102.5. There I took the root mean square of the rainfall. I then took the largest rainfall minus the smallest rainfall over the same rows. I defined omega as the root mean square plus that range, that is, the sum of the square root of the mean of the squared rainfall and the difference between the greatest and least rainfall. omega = 169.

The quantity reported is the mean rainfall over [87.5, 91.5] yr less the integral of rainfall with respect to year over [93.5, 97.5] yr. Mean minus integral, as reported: -412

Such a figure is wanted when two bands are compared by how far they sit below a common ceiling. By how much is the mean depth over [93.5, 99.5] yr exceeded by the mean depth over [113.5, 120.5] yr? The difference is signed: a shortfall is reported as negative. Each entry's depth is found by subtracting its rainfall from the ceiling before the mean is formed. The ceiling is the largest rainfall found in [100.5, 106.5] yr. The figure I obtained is -29.4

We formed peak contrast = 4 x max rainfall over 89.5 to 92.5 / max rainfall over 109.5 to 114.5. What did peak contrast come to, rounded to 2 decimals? 3.15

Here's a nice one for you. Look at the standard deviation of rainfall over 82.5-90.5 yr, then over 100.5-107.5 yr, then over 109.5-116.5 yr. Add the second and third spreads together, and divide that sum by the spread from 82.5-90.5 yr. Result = 2.3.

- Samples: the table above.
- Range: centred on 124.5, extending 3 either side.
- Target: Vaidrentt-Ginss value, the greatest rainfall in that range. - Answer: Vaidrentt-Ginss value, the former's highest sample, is 183.9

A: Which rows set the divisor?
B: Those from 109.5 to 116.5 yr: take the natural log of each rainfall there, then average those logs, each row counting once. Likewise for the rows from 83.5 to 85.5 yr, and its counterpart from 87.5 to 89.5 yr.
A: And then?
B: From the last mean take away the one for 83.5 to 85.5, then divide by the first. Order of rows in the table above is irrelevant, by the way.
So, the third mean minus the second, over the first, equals -0.010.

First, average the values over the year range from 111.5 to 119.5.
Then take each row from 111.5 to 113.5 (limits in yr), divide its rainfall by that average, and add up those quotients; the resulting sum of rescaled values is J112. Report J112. 2.05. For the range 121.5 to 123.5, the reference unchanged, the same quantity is 2.06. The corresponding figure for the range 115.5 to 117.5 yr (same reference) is 2.01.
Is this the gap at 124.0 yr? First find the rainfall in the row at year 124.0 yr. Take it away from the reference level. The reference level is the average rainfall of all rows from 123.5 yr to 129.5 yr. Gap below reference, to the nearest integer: 6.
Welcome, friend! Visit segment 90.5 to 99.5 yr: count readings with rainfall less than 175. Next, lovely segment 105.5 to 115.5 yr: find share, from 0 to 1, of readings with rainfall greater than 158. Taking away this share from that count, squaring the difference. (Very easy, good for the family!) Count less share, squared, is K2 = 64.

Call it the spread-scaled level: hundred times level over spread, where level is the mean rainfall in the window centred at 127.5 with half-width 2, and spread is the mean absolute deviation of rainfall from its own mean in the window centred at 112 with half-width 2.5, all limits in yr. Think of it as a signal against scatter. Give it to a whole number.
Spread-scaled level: 4567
